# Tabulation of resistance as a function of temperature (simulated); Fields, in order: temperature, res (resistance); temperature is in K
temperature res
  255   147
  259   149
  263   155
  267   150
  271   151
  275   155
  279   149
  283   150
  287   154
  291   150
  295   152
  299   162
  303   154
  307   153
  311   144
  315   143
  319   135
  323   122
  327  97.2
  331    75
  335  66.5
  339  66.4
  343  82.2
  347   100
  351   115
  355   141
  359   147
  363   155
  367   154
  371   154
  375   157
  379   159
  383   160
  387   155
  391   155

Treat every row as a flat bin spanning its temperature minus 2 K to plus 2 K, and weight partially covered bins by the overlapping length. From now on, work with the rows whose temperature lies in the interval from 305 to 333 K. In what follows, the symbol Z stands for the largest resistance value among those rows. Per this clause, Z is 153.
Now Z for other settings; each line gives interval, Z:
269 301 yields 162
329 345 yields 82.2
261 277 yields 155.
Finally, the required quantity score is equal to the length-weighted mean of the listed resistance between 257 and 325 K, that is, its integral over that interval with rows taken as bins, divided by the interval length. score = 149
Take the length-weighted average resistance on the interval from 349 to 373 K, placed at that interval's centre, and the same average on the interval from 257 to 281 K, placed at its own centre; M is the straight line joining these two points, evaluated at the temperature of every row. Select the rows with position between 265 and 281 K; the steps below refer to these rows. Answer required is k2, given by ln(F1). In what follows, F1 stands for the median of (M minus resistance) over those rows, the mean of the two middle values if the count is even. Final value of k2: 0.0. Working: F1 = 1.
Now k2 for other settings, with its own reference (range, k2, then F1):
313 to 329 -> 2.9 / 19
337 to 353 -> 4.0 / 54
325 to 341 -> 4.3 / 76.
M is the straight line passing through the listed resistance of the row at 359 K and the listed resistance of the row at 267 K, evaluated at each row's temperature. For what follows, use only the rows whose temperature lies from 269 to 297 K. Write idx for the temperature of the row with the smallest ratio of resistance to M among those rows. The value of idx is 279 K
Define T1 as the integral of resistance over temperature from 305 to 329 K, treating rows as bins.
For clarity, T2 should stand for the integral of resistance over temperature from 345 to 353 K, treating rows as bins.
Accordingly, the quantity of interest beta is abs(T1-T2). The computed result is 2317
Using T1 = 3177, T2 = 860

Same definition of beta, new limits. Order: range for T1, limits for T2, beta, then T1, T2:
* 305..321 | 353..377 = 1332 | 2300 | 3632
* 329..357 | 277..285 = 1388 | 2584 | 1196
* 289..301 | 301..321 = 1060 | 1856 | 2916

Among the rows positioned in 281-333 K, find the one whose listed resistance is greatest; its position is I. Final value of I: 299 K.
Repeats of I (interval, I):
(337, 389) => 383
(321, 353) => 323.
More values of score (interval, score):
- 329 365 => 105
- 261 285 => 152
